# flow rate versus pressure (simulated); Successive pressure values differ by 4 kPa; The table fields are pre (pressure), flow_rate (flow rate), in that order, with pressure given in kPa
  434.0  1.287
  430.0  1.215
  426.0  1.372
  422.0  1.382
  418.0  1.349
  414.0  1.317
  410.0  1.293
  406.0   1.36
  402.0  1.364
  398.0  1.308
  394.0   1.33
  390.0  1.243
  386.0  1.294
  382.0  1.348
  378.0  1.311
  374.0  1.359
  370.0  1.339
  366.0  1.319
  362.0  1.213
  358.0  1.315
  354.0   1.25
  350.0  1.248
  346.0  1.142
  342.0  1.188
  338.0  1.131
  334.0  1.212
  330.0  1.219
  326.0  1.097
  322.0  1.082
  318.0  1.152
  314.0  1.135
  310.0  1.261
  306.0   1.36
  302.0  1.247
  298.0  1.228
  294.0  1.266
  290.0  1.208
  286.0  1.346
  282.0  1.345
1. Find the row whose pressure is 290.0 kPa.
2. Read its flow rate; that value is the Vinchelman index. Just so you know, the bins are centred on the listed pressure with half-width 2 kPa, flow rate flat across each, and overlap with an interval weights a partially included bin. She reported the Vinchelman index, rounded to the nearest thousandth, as 1.208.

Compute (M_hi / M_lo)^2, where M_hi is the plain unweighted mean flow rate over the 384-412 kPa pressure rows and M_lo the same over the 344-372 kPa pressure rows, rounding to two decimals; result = 1.08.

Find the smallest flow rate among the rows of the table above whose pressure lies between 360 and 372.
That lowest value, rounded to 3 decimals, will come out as 1.213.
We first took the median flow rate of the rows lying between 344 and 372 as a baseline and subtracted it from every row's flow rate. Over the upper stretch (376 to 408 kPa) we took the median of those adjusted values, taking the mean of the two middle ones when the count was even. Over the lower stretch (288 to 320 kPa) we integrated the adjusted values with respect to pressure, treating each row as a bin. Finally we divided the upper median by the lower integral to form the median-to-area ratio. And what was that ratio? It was -0.12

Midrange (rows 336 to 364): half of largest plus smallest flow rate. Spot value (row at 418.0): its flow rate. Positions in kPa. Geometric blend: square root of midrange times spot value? 1.28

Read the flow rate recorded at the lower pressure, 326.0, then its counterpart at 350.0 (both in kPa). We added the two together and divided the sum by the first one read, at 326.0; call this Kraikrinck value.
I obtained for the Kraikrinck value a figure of 2.14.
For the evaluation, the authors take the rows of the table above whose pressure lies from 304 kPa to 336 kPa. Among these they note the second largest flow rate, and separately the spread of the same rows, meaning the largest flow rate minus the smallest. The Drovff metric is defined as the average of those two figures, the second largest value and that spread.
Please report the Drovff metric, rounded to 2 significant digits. 0.77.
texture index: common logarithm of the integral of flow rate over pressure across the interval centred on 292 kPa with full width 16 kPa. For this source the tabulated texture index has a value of 1.3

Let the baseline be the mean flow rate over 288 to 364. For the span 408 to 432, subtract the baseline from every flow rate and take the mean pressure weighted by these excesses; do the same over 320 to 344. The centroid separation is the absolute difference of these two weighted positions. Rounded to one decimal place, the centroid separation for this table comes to 91.3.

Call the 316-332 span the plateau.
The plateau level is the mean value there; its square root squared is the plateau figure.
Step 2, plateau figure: 1.14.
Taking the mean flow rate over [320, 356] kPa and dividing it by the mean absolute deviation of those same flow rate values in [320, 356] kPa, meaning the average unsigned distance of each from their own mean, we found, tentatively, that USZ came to 22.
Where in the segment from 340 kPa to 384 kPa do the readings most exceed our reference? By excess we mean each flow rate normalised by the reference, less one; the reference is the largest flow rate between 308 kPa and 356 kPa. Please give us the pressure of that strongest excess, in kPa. 374.0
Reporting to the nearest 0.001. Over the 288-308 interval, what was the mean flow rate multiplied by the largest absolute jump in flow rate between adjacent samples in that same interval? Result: 0.143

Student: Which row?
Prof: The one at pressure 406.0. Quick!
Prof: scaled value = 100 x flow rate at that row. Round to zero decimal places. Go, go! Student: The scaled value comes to 136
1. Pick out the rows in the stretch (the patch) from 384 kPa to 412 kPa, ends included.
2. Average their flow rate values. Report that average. 1.31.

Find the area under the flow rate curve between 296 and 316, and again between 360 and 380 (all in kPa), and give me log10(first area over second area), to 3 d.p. -0.021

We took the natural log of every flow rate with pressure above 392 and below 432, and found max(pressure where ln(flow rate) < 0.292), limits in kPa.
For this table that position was 430.0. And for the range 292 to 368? 366.0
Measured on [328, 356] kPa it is 354.0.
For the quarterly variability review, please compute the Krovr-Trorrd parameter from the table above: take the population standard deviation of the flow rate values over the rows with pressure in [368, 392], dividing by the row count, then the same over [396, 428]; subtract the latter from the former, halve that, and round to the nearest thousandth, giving 0.004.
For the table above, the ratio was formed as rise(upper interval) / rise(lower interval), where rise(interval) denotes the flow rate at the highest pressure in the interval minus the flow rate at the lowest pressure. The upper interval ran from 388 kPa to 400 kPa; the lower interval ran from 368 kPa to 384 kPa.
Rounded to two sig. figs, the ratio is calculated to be 7.2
